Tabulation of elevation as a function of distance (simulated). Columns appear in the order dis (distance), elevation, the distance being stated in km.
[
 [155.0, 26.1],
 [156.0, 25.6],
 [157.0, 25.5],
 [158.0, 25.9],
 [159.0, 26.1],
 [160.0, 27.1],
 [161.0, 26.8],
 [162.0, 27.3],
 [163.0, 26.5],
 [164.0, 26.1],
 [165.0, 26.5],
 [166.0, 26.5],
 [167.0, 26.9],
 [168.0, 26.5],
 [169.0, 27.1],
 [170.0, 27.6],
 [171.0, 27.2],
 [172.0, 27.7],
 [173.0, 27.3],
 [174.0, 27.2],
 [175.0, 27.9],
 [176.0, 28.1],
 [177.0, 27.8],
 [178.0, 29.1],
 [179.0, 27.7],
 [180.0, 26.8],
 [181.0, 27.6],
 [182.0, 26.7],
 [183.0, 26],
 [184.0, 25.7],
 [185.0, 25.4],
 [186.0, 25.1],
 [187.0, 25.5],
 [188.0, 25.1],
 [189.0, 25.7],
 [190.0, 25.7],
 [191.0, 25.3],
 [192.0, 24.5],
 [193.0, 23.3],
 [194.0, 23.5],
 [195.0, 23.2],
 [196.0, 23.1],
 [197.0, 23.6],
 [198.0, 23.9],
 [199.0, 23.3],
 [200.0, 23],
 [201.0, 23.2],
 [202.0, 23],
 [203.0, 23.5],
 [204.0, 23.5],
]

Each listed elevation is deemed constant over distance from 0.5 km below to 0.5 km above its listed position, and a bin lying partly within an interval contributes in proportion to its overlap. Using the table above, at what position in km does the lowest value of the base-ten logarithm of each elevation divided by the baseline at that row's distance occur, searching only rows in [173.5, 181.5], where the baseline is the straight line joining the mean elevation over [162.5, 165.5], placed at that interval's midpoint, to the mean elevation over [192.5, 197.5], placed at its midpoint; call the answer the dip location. 174.0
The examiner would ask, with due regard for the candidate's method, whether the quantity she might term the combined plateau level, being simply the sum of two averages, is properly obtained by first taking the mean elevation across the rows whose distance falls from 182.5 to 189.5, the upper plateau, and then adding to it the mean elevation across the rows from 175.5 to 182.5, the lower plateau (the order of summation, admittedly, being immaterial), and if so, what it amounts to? 53.2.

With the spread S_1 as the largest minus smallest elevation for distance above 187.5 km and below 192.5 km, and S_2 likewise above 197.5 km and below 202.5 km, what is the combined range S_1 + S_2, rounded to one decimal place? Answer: 2.1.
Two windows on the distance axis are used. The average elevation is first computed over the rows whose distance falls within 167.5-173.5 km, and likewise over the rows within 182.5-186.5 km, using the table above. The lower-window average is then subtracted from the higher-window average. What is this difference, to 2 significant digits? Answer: -1.7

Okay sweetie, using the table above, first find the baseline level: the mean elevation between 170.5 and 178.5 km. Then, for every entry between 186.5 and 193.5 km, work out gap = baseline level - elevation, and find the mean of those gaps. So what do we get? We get 3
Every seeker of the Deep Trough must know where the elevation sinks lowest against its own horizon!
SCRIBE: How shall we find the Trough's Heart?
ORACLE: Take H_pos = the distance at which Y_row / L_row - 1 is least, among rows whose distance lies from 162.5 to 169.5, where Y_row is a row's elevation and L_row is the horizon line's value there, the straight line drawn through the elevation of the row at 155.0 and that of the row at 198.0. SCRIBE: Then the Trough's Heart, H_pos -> 164.0 km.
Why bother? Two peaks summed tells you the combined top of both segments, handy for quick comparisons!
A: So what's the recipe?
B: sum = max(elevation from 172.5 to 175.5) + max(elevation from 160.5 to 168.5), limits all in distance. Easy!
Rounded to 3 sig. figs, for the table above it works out 55.2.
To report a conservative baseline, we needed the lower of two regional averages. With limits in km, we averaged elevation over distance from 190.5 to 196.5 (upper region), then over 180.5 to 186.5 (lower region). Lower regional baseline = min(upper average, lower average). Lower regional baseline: 23.8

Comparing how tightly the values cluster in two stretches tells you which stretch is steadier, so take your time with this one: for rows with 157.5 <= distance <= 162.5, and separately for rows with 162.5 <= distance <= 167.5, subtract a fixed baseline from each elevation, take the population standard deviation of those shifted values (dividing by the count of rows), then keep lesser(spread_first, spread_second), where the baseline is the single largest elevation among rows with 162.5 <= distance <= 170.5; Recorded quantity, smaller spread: 0.25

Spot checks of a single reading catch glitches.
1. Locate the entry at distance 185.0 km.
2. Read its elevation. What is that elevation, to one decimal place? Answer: 25.4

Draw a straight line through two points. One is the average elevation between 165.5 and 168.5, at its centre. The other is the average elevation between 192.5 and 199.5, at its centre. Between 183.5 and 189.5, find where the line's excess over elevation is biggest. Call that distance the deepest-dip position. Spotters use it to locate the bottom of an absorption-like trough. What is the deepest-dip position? 186.0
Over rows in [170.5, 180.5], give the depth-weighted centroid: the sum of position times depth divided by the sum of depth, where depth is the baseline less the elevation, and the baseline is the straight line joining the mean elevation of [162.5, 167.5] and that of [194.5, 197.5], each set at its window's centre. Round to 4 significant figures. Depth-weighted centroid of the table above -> 176.0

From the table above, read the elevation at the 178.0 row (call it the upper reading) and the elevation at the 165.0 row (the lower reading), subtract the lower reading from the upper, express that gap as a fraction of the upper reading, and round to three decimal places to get 0.089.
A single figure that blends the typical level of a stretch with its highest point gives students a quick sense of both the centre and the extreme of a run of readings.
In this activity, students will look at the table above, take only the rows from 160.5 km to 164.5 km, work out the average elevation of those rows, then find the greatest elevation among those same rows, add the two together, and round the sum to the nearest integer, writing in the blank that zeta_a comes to 54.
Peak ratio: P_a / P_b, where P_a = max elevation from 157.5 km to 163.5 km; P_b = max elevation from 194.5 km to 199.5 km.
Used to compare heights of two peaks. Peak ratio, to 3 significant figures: 1.14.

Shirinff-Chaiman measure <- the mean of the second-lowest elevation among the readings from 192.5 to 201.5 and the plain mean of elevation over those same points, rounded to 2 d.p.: 23.22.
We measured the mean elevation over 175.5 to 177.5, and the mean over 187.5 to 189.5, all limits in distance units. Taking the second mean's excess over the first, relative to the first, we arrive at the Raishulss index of -0.09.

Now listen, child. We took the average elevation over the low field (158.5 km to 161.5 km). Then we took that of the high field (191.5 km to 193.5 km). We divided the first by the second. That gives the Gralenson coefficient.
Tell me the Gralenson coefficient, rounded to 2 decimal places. 1.12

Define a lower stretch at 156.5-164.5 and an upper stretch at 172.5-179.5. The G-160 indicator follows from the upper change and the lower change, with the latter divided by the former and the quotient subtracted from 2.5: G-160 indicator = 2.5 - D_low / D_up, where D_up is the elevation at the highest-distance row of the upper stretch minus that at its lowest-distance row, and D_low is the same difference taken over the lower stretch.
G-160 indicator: 1.0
